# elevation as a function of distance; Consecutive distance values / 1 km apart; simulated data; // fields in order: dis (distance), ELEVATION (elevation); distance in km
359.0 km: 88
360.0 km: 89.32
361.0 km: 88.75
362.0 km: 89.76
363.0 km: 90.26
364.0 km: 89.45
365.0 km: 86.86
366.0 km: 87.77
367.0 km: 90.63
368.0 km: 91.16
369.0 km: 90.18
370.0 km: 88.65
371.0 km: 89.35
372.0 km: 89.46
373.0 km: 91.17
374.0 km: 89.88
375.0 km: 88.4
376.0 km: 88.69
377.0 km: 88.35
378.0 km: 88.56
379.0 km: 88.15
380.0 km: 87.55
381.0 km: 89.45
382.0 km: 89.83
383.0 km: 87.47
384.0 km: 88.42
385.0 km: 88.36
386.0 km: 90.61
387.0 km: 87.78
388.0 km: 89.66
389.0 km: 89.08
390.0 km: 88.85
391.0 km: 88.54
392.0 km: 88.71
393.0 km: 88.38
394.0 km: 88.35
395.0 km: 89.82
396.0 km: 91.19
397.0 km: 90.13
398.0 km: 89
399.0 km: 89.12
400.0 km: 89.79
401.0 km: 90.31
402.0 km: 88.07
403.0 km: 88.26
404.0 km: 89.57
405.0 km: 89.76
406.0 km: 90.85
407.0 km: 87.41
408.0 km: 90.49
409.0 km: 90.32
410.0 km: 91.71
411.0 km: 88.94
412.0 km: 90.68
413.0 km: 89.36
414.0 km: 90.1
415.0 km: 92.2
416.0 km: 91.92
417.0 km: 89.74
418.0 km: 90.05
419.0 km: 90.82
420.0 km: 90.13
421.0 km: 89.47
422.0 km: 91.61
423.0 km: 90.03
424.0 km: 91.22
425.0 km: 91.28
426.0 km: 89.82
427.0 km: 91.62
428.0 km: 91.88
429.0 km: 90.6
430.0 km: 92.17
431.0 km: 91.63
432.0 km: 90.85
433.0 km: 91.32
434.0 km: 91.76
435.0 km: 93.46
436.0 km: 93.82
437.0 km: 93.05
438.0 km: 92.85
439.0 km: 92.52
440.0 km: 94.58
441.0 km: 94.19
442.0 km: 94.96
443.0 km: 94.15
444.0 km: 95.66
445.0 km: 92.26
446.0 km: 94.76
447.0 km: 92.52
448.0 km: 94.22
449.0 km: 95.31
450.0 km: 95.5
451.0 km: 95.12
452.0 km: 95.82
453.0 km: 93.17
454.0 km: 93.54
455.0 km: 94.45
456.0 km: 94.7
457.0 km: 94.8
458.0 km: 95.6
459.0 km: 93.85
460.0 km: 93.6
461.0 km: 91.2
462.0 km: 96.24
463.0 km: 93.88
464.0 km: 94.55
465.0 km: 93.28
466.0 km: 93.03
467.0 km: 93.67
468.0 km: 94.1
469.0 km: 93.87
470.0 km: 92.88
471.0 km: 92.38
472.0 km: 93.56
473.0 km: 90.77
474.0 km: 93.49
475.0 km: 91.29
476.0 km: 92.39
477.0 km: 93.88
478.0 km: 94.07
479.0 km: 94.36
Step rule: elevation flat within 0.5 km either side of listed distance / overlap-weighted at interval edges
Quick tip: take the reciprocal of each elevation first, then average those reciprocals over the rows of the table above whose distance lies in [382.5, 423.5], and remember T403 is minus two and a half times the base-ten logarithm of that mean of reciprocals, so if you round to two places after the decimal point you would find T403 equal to 4.88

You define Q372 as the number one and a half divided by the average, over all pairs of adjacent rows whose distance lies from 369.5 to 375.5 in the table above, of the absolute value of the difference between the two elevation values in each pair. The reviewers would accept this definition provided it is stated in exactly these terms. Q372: 1.42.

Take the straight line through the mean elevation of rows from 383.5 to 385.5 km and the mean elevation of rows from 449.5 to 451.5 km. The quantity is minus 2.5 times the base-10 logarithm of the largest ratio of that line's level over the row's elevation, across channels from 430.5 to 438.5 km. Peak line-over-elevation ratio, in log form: -0.030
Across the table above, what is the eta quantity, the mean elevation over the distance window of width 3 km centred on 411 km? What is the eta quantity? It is 90.4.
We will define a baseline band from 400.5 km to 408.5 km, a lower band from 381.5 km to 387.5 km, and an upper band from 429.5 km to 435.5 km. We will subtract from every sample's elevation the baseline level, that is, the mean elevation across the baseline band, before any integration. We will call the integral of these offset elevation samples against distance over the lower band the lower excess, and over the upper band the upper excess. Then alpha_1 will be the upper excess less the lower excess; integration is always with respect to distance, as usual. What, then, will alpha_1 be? 19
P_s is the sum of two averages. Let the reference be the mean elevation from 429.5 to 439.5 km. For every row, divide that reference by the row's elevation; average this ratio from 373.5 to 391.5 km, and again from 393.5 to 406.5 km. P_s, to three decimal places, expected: 2.072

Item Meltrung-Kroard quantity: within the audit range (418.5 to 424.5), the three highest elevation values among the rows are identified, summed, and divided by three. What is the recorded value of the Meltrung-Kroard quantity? 91.2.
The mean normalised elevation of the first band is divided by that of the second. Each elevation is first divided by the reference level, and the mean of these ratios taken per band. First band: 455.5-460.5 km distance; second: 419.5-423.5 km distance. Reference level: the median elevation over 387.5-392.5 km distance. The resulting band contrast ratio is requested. 1.05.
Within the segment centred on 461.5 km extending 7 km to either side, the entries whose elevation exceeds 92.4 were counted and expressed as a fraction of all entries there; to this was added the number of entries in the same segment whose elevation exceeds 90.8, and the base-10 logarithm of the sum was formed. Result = 1.2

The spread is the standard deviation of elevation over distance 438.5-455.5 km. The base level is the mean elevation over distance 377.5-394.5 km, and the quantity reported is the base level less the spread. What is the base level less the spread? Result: 87.6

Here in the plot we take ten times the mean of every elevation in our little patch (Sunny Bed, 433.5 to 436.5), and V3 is 930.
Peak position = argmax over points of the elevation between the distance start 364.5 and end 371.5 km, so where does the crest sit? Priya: 368.0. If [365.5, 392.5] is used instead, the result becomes 373.0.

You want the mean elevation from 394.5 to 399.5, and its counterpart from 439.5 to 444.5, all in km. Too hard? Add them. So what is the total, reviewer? 184.6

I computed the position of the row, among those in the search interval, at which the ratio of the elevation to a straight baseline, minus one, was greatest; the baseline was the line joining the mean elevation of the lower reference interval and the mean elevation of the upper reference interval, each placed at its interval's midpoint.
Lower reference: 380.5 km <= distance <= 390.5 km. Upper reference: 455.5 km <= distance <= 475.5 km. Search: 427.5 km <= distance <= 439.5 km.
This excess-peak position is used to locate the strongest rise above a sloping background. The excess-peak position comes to 436.0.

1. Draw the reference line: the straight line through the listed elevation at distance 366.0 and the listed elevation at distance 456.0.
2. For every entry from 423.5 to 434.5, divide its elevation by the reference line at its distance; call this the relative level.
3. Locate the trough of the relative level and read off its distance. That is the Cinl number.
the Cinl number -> 426.0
